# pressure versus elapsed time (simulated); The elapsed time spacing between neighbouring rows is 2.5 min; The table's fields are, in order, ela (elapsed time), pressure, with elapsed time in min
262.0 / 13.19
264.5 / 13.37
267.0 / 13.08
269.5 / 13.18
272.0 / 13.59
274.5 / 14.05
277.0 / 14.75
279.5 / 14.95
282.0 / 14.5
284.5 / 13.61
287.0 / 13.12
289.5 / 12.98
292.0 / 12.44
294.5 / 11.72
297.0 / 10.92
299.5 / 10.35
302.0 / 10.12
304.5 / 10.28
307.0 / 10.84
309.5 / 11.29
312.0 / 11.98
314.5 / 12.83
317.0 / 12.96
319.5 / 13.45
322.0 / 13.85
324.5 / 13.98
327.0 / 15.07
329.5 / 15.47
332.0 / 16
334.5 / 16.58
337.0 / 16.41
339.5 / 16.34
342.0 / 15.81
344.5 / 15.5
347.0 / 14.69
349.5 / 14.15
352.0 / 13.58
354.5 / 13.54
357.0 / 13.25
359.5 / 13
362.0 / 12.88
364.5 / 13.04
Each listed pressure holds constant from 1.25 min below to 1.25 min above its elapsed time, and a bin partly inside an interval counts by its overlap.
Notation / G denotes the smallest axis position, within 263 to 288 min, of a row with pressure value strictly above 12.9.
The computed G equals 264.5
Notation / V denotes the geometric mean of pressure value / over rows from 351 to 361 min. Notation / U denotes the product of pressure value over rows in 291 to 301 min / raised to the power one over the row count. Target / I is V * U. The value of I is 151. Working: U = 11.3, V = 13.3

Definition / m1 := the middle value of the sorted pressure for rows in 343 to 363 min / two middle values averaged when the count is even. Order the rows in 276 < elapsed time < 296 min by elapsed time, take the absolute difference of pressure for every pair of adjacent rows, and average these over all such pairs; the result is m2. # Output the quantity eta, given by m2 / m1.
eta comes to 0.036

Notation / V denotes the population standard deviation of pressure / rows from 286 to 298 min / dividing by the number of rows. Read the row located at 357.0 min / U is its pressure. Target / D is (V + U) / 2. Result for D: 7.0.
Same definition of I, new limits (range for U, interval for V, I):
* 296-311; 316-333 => 153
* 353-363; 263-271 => 174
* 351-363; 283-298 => 165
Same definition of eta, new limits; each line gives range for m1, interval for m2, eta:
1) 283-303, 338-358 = 0.037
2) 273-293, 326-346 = 0.027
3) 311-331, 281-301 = 0.043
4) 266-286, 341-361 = 0.029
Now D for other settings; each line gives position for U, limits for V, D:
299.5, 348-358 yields 5.3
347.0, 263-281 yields 7.7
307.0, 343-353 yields 5.8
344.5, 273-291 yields 8.1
